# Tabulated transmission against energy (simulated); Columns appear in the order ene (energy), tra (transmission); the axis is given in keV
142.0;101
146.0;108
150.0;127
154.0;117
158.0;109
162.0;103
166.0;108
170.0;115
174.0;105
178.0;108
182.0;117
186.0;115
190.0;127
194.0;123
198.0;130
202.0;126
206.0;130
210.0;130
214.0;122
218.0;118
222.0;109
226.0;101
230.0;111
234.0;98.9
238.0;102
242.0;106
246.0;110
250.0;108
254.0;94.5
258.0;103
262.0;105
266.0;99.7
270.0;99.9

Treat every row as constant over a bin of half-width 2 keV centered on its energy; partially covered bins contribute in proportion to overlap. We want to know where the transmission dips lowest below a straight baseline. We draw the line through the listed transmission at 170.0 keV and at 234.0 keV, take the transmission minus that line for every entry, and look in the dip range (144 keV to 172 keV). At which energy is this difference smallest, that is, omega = 162.0 keV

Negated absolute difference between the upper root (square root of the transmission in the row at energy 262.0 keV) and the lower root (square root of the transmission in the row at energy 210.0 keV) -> -1.2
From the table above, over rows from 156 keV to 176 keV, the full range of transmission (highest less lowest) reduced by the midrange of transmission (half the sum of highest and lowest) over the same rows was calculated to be -97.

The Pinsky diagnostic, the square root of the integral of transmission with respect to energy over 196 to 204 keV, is 32.0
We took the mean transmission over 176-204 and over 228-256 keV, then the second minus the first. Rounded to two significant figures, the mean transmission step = -17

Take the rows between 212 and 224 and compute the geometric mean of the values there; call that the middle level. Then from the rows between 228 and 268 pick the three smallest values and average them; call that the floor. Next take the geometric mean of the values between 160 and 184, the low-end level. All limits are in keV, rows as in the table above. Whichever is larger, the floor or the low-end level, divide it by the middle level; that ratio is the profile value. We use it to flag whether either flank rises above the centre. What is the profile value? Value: 0.94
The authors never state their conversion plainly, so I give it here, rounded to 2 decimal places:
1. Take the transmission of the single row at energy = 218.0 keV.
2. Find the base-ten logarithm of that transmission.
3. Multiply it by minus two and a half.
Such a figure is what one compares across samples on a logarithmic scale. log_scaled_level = -5.18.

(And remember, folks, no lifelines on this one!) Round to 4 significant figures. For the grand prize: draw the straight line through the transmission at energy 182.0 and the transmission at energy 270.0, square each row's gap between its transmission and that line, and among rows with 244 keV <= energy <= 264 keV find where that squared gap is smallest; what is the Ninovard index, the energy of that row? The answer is 258.0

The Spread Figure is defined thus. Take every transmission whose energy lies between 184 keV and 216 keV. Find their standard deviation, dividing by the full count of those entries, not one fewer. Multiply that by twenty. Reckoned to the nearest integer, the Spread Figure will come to 98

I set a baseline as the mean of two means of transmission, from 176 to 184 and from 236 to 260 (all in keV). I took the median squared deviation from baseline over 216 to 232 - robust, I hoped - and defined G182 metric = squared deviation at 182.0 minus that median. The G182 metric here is 47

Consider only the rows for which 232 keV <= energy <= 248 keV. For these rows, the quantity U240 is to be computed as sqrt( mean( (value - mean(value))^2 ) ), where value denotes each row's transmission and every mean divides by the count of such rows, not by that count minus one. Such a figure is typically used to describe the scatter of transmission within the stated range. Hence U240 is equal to 4.2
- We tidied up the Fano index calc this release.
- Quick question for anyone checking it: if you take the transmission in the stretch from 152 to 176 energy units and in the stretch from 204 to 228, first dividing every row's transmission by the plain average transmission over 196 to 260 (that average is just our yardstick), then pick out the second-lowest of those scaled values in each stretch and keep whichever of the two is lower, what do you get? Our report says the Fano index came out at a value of 0.934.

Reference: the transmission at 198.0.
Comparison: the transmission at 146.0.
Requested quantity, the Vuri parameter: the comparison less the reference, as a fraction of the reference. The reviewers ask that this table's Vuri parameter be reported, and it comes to -0.17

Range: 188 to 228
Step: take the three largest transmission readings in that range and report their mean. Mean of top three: 130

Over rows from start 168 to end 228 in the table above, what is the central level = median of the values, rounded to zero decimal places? 118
